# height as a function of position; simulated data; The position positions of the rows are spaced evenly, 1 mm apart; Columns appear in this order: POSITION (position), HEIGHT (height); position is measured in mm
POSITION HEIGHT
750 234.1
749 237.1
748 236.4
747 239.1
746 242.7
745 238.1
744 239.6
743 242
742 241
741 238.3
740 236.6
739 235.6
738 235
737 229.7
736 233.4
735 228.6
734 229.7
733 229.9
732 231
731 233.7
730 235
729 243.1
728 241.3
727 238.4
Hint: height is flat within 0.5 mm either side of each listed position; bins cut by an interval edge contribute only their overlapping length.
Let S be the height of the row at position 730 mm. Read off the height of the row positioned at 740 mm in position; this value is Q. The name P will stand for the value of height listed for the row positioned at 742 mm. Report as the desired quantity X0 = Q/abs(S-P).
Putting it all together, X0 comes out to 39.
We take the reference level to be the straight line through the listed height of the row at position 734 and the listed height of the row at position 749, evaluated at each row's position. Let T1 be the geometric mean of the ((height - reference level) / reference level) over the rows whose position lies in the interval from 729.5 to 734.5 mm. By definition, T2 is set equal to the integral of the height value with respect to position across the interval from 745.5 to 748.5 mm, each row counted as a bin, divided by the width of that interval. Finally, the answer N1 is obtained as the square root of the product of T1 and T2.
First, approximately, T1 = 0.000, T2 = 239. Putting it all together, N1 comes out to 0.0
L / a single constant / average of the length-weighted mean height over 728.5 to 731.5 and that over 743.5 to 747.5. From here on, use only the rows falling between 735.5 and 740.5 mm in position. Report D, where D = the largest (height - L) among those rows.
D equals -2.0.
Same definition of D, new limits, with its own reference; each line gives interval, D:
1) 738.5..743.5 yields 3.4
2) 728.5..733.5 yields 4.5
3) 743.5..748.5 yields 4.1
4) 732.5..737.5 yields -5.2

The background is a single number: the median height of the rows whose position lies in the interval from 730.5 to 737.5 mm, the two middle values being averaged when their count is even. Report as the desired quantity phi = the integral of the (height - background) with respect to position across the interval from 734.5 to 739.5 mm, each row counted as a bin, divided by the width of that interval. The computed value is 3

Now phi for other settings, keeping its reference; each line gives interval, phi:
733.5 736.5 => 1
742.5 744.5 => 11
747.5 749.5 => 7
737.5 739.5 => 5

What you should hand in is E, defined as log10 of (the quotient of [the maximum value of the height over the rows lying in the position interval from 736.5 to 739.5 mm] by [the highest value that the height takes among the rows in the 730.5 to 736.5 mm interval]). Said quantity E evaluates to 0.004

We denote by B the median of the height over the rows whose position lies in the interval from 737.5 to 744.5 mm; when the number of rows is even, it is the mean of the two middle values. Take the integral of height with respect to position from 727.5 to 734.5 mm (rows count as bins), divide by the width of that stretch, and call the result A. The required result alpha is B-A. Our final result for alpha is 3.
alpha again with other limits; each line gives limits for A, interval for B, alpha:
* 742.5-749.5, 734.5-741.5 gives -4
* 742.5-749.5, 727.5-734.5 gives -6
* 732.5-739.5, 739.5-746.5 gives 8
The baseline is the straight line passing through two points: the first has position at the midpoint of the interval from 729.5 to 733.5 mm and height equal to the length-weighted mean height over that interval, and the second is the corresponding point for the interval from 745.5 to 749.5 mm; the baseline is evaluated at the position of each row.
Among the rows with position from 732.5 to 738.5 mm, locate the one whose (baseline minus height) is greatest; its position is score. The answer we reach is 735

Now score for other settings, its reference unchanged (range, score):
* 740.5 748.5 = 748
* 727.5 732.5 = 732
